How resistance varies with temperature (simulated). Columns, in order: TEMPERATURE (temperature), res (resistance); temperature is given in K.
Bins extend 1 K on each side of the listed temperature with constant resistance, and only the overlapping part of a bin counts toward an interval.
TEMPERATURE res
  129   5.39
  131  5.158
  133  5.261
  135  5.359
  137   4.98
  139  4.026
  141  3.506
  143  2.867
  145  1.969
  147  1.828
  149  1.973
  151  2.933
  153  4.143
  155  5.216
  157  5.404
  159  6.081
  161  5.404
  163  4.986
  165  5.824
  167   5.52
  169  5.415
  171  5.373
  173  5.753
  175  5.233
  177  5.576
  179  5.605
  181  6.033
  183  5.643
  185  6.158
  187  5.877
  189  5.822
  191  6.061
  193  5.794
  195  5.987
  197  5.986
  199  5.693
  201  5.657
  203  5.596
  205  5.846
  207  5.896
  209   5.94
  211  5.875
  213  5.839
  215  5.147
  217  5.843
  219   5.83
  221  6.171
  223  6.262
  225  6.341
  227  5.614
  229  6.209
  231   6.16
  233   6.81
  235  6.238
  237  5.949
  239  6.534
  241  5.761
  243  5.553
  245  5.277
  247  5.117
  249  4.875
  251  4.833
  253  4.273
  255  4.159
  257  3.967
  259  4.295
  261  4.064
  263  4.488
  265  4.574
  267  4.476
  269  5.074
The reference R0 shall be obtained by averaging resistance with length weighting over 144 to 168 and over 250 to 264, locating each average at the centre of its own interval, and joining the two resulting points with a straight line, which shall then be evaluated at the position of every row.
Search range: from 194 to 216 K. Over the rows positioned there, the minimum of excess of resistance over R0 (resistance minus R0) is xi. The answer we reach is 0.86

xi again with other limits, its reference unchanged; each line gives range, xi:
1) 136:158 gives -2.44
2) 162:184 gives 0.71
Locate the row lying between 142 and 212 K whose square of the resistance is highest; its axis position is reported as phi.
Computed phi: 185 K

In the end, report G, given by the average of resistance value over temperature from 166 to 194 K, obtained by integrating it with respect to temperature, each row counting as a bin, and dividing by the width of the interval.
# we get 5.70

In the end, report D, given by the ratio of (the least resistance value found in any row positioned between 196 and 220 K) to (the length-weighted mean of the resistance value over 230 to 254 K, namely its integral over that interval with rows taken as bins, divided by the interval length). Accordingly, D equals 0.92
